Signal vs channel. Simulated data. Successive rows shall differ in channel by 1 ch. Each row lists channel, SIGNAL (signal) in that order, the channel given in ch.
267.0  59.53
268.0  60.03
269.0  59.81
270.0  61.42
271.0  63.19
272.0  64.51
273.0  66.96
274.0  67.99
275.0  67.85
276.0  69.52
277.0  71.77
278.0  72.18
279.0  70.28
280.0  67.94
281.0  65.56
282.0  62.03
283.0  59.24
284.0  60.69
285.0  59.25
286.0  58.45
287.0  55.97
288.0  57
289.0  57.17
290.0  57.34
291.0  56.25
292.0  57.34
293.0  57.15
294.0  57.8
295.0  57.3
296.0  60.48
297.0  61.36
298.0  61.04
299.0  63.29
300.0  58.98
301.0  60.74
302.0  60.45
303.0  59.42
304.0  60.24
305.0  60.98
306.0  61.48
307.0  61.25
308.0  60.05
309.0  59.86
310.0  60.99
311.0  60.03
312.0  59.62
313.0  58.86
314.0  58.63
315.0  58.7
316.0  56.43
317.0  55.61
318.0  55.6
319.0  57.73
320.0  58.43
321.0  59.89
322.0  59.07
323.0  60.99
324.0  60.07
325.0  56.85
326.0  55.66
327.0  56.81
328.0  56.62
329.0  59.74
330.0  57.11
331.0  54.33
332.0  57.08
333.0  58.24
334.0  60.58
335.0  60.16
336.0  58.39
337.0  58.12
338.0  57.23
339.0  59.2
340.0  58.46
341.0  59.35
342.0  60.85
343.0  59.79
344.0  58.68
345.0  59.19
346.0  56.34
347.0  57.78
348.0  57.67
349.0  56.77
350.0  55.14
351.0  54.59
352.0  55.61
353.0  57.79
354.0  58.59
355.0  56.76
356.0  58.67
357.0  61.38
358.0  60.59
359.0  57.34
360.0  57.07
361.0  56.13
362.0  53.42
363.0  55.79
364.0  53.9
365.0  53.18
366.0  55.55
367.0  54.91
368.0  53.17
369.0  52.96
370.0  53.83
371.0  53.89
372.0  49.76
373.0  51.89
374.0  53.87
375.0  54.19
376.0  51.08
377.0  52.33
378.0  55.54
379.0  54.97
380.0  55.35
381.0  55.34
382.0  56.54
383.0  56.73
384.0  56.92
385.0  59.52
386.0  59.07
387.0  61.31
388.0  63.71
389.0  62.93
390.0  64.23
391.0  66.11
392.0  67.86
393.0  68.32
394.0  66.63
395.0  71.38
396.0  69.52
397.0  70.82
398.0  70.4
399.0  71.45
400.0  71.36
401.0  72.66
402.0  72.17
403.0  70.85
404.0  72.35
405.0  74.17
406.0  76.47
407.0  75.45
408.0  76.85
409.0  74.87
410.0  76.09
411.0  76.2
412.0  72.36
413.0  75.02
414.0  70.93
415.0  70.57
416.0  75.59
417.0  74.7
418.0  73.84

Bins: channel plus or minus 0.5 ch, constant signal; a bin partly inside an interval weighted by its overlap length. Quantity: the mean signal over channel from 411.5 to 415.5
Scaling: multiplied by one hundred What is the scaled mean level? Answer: 7222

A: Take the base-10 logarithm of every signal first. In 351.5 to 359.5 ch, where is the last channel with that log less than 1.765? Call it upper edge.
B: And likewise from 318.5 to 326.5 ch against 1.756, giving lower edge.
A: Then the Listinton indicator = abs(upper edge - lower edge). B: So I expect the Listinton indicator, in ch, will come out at 33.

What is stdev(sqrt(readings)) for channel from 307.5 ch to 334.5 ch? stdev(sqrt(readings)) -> 0.12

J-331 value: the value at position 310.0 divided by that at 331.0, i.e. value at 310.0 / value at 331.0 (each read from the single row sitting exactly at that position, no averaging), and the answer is 1.12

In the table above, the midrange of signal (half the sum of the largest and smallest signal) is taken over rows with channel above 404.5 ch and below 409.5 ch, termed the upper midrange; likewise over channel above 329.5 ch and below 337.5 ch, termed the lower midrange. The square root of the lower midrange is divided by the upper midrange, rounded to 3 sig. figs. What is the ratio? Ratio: 0.100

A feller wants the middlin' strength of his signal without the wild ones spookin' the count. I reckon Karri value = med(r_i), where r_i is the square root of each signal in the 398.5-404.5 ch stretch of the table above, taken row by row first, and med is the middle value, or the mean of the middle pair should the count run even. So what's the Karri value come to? 8.5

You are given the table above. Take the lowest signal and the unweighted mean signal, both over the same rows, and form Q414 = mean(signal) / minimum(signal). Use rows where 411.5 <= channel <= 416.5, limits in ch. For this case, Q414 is 1.033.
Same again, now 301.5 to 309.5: 1.018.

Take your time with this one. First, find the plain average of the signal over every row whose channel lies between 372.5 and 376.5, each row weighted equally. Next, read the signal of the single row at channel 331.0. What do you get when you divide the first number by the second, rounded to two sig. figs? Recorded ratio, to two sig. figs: 0.97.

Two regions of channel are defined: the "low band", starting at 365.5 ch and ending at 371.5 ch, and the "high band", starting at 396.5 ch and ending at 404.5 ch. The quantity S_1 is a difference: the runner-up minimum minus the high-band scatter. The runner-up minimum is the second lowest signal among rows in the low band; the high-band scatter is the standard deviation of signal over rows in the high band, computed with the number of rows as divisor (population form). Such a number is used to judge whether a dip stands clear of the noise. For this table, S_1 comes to 52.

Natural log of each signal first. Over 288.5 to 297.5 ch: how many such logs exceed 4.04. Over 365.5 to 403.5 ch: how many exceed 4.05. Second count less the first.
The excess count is 11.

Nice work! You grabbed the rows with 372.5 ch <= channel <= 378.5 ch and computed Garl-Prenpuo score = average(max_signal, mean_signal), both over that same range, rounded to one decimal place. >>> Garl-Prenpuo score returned 54.3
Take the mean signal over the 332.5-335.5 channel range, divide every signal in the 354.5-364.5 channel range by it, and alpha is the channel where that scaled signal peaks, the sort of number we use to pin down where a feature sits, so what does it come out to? 357.0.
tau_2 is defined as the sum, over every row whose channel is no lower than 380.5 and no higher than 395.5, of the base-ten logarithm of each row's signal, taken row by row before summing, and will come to 26.9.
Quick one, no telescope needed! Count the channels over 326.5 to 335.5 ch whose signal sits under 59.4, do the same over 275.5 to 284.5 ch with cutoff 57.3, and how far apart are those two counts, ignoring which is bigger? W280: 6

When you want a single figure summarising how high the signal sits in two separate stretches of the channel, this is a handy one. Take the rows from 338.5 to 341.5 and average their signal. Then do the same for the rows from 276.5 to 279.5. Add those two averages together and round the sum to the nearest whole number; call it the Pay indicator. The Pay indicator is 130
